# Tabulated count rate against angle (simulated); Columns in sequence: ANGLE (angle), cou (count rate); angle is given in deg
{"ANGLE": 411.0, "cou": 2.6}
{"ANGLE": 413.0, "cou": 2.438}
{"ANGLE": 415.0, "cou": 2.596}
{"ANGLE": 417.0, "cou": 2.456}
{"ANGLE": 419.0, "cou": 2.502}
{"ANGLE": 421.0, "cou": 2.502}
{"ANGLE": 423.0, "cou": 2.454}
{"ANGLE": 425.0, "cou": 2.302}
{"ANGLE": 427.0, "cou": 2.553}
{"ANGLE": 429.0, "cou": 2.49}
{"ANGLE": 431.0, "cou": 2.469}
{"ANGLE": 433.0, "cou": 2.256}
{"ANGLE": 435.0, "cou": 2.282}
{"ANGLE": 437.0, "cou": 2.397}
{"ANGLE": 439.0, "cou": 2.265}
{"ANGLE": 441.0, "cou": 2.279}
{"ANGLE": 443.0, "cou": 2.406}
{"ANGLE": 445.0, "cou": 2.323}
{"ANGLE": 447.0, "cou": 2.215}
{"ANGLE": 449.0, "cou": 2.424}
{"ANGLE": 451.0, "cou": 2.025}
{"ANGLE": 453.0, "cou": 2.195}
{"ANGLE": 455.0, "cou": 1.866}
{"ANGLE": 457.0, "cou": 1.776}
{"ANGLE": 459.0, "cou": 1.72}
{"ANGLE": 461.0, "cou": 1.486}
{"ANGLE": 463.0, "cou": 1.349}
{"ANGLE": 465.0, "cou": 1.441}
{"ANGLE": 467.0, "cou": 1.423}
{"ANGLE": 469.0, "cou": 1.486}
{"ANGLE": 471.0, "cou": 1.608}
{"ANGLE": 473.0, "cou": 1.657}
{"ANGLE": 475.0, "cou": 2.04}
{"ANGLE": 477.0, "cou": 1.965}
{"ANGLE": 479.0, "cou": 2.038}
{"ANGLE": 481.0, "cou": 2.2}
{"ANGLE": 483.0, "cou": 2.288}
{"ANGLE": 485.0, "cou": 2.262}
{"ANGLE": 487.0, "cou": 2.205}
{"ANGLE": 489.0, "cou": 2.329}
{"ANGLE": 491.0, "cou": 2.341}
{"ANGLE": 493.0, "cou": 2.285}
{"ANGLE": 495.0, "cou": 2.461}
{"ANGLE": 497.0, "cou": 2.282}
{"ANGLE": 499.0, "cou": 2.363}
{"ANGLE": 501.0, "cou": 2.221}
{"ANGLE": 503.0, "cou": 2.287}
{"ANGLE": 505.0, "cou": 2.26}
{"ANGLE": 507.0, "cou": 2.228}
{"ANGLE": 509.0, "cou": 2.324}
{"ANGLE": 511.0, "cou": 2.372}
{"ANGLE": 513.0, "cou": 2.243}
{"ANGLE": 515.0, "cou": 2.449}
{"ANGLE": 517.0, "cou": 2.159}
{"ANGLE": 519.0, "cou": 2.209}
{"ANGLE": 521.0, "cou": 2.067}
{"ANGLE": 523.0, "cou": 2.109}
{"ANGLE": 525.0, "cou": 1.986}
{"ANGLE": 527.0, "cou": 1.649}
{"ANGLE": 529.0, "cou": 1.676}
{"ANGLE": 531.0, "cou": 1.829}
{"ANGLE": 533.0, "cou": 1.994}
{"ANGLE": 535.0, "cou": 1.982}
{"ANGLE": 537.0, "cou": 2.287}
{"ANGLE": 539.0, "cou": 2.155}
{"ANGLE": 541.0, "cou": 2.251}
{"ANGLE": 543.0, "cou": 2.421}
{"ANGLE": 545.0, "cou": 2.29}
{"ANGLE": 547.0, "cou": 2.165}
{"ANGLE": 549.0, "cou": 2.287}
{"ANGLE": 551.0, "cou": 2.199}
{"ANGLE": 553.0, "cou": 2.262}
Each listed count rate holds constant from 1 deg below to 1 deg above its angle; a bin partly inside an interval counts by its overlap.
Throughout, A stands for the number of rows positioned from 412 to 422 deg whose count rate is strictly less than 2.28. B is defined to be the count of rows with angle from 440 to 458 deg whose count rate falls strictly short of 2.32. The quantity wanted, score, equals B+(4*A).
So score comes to 6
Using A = 0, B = 6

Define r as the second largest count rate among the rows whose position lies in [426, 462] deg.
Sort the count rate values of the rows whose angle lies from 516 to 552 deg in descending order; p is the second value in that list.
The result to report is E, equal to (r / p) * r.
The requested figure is 2.71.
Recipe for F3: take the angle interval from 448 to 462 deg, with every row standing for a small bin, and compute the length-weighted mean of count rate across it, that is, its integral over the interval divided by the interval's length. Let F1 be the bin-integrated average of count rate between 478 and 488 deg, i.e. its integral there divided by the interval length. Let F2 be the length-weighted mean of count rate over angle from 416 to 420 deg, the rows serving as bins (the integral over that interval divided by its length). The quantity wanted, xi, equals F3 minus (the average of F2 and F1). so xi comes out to -0.41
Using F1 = 2.20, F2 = 2.5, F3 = 1.93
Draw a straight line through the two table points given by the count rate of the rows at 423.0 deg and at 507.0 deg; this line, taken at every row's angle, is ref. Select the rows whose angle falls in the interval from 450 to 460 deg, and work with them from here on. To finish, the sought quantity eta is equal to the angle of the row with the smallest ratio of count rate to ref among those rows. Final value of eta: 459.0 deg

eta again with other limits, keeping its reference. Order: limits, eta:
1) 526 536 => 527.0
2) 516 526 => 525.0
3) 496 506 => 501.0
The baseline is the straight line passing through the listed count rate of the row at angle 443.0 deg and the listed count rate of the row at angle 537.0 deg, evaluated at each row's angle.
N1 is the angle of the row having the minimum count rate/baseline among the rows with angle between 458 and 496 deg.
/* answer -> 463.0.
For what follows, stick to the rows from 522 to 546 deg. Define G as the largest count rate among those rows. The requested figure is 2.421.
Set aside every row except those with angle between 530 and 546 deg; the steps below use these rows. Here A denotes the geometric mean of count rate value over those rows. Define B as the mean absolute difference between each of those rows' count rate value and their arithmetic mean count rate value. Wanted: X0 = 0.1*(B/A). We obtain 0.0076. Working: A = 2.14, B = 0.16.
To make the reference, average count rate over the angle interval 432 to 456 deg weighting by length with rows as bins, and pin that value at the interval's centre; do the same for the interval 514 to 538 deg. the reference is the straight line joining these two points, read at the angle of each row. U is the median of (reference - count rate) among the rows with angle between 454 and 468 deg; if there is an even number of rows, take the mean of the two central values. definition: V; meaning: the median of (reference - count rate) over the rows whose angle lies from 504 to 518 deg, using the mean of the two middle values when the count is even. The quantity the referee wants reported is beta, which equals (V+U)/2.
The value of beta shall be 0.27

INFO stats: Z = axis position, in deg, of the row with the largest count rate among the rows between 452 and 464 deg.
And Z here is 453.0 deg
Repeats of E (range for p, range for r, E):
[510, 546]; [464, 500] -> 2.31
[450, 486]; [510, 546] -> 2.59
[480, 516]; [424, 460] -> 2.53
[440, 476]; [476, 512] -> 2.34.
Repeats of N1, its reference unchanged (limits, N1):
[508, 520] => 517.0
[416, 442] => 433.0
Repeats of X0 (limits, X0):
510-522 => 0.0048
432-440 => 0.0021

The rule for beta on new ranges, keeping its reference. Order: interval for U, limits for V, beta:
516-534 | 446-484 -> 0.19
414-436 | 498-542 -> -0.17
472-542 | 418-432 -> -0.17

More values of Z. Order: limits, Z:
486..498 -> 495.0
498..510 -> 499.0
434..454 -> 449.0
